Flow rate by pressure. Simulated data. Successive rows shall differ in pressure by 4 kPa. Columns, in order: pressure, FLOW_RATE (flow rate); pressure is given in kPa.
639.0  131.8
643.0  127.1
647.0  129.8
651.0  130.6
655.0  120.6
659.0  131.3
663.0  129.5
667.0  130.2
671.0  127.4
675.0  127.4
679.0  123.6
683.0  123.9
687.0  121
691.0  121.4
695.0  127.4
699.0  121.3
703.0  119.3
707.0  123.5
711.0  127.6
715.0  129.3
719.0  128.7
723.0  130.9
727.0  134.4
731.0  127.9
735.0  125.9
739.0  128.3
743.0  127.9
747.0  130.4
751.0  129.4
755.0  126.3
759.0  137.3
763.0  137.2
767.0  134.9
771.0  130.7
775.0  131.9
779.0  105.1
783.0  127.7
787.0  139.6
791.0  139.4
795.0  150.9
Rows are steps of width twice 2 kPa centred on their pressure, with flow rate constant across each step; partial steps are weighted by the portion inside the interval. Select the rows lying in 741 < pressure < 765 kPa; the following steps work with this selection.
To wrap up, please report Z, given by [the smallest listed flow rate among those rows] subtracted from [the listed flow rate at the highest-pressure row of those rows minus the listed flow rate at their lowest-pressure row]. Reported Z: -117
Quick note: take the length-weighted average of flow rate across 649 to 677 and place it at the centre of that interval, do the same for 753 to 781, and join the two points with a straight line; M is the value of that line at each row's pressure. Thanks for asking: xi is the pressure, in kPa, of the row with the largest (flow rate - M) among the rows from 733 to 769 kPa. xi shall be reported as 759.0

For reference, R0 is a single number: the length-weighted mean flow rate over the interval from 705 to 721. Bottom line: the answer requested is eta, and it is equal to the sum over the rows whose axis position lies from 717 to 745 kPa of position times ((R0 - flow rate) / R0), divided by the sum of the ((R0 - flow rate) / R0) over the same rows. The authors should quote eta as 726.1 kPa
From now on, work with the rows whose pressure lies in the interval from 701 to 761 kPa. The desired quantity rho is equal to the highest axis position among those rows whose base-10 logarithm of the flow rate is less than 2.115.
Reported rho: 755.0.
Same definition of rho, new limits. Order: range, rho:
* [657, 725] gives 719.0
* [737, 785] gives 783.0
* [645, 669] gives 667.0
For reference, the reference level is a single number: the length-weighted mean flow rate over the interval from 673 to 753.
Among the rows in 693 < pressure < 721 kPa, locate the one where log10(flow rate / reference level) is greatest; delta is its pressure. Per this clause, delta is 715.0 kPa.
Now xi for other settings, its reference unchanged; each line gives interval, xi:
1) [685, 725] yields 723.0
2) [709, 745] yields 727.0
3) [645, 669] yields 659.0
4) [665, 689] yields 667.0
